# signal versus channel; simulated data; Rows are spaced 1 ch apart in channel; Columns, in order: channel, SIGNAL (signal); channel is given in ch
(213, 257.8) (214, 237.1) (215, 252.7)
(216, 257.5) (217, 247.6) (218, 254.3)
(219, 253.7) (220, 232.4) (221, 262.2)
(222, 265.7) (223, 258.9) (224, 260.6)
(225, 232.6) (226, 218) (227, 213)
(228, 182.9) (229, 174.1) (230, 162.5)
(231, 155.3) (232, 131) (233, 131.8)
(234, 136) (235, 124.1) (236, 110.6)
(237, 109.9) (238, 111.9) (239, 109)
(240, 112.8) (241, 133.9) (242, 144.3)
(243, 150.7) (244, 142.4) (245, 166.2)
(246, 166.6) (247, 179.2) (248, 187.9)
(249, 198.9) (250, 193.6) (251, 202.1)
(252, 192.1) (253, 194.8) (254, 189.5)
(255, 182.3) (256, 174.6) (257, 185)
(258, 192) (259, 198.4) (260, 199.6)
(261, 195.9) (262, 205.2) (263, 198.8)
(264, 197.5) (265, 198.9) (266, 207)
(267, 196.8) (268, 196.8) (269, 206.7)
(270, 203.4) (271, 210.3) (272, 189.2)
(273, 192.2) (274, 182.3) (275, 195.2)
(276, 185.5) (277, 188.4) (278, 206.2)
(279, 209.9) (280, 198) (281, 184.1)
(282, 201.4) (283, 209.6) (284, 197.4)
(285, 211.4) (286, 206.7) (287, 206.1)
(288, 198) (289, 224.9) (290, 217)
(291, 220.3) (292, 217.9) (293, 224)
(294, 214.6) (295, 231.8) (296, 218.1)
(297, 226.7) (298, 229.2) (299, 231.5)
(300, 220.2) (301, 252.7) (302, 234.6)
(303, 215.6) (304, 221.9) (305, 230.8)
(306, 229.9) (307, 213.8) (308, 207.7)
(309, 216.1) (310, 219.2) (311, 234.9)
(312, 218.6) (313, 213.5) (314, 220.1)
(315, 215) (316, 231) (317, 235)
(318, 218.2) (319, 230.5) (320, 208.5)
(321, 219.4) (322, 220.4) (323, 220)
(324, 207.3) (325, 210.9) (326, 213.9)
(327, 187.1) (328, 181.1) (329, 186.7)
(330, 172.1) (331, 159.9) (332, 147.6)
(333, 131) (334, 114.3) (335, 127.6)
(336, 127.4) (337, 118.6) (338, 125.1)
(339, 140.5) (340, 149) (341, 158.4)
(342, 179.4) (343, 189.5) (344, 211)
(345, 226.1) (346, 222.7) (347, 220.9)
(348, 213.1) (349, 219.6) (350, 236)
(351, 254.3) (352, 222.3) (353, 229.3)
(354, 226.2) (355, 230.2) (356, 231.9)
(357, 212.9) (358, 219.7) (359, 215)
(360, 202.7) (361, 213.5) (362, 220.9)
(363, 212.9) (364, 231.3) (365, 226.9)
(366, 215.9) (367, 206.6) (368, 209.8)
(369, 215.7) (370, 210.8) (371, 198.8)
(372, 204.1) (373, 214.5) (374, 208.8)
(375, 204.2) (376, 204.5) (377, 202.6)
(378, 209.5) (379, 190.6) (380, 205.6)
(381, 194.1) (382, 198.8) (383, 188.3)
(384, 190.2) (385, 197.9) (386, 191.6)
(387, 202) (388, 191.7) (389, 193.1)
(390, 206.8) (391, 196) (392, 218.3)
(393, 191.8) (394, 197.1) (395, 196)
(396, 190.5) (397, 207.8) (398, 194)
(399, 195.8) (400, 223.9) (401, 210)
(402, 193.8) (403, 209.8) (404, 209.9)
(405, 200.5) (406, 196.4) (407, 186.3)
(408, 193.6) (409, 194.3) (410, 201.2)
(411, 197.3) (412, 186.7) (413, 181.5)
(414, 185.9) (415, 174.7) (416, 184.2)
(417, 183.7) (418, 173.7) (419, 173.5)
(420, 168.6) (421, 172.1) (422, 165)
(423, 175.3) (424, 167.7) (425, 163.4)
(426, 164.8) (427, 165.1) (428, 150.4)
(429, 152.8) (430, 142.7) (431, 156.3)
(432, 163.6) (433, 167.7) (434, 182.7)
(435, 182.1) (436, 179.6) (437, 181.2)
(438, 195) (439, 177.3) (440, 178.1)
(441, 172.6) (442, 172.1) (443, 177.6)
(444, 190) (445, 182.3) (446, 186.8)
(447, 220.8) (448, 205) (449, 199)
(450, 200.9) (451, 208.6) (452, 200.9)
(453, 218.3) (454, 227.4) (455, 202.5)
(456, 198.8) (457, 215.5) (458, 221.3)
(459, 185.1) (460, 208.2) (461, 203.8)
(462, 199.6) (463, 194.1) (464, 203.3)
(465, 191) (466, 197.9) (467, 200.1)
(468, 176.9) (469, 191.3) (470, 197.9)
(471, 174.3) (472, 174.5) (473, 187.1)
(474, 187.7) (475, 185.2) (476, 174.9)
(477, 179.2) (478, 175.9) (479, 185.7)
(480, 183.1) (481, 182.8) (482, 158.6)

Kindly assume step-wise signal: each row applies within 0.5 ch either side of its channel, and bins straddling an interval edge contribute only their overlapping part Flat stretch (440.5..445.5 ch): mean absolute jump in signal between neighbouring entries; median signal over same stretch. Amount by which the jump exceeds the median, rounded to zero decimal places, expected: -171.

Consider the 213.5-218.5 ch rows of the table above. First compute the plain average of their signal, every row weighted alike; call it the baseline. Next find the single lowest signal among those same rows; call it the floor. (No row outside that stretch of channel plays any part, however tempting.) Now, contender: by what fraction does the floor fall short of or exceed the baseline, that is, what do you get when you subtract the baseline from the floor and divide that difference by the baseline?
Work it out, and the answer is -0.051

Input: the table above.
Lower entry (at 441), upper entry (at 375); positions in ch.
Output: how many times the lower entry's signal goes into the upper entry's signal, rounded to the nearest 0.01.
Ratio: 1.18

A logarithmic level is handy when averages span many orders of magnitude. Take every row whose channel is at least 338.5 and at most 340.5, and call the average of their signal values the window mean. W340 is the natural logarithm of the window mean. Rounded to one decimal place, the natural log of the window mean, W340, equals 5.0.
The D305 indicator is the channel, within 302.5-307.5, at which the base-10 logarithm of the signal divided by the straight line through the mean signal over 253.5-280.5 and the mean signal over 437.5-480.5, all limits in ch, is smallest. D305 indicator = 307 ch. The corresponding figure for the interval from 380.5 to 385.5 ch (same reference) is 383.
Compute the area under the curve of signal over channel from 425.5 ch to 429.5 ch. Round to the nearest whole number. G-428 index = 633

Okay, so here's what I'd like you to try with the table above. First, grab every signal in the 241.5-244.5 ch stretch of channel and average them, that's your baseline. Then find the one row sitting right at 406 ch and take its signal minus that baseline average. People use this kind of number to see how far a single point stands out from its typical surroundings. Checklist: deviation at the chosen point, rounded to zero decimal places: 51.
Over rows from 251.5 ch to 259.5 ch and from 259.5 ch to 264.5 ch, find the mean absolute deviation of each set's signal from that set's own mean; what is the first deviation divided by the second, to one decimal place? 2.5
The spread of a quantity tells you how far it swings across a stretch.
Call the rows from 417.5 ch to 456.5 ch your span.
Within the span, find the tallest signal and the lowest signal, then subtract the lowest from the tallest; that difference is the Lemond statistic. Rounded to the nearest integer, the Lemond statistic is 85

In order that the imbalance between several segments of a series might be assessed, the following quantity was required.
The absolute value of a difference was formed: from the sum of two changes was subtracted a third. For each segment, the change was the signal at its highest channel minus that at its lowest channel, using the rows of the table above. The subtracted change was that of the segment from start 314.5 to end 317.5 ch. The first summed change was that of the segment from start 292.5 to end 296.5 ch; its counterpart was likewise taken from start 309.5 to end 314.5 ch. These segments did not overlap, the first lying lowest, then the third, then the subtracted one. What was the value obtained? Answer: 25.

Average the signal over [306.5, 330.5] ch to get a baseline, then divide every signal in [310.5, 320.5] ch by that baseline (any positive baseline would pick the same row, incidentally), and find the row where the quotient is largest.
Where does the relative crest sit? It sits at 317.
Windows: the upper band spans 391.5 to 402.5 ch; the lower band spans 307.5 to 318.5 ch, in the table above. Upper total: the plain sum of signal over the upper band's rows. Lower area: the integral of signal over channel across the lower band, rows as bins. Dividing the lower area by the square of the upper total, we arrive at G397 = 0.0005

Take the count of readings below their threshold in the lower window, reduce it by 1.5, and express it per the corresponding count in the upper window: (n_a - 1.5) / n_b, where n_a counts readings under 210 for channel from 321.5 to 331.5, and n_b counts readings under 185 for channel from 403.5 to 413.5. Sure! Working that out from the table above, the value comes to 4.5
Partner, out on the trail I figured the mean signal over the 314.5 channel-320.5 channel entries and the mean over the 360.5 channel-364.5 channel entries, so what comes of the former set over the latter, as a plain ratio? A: 1.02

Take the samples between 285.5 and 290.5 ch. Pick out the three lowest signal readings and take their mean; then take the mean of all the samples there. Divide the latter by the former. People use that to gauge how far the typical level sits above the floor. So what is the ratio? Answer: 1.03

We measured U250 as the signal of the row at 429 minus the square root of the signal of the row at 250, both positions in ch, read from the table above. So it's 139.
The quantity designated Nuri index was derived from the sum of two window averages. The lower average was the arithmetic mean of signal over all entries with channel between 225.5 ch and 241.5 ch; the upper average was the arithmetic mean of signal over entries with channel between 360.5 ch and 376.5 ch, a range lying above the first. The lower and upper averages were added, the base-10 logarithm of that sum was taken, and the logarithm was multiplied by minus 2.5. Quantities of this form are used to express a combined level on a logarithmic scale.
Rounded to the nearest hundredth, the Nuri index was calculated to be -6.38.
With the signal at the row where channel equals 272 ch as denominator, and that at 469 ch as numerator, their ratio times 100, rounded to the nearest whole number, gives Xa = 101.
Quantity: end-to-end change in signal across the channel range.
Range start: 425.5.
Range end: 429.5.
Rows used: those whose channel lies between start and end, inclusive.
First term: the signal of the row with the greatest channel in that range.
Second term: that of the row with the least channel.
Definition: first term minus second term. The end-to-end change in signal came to -12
